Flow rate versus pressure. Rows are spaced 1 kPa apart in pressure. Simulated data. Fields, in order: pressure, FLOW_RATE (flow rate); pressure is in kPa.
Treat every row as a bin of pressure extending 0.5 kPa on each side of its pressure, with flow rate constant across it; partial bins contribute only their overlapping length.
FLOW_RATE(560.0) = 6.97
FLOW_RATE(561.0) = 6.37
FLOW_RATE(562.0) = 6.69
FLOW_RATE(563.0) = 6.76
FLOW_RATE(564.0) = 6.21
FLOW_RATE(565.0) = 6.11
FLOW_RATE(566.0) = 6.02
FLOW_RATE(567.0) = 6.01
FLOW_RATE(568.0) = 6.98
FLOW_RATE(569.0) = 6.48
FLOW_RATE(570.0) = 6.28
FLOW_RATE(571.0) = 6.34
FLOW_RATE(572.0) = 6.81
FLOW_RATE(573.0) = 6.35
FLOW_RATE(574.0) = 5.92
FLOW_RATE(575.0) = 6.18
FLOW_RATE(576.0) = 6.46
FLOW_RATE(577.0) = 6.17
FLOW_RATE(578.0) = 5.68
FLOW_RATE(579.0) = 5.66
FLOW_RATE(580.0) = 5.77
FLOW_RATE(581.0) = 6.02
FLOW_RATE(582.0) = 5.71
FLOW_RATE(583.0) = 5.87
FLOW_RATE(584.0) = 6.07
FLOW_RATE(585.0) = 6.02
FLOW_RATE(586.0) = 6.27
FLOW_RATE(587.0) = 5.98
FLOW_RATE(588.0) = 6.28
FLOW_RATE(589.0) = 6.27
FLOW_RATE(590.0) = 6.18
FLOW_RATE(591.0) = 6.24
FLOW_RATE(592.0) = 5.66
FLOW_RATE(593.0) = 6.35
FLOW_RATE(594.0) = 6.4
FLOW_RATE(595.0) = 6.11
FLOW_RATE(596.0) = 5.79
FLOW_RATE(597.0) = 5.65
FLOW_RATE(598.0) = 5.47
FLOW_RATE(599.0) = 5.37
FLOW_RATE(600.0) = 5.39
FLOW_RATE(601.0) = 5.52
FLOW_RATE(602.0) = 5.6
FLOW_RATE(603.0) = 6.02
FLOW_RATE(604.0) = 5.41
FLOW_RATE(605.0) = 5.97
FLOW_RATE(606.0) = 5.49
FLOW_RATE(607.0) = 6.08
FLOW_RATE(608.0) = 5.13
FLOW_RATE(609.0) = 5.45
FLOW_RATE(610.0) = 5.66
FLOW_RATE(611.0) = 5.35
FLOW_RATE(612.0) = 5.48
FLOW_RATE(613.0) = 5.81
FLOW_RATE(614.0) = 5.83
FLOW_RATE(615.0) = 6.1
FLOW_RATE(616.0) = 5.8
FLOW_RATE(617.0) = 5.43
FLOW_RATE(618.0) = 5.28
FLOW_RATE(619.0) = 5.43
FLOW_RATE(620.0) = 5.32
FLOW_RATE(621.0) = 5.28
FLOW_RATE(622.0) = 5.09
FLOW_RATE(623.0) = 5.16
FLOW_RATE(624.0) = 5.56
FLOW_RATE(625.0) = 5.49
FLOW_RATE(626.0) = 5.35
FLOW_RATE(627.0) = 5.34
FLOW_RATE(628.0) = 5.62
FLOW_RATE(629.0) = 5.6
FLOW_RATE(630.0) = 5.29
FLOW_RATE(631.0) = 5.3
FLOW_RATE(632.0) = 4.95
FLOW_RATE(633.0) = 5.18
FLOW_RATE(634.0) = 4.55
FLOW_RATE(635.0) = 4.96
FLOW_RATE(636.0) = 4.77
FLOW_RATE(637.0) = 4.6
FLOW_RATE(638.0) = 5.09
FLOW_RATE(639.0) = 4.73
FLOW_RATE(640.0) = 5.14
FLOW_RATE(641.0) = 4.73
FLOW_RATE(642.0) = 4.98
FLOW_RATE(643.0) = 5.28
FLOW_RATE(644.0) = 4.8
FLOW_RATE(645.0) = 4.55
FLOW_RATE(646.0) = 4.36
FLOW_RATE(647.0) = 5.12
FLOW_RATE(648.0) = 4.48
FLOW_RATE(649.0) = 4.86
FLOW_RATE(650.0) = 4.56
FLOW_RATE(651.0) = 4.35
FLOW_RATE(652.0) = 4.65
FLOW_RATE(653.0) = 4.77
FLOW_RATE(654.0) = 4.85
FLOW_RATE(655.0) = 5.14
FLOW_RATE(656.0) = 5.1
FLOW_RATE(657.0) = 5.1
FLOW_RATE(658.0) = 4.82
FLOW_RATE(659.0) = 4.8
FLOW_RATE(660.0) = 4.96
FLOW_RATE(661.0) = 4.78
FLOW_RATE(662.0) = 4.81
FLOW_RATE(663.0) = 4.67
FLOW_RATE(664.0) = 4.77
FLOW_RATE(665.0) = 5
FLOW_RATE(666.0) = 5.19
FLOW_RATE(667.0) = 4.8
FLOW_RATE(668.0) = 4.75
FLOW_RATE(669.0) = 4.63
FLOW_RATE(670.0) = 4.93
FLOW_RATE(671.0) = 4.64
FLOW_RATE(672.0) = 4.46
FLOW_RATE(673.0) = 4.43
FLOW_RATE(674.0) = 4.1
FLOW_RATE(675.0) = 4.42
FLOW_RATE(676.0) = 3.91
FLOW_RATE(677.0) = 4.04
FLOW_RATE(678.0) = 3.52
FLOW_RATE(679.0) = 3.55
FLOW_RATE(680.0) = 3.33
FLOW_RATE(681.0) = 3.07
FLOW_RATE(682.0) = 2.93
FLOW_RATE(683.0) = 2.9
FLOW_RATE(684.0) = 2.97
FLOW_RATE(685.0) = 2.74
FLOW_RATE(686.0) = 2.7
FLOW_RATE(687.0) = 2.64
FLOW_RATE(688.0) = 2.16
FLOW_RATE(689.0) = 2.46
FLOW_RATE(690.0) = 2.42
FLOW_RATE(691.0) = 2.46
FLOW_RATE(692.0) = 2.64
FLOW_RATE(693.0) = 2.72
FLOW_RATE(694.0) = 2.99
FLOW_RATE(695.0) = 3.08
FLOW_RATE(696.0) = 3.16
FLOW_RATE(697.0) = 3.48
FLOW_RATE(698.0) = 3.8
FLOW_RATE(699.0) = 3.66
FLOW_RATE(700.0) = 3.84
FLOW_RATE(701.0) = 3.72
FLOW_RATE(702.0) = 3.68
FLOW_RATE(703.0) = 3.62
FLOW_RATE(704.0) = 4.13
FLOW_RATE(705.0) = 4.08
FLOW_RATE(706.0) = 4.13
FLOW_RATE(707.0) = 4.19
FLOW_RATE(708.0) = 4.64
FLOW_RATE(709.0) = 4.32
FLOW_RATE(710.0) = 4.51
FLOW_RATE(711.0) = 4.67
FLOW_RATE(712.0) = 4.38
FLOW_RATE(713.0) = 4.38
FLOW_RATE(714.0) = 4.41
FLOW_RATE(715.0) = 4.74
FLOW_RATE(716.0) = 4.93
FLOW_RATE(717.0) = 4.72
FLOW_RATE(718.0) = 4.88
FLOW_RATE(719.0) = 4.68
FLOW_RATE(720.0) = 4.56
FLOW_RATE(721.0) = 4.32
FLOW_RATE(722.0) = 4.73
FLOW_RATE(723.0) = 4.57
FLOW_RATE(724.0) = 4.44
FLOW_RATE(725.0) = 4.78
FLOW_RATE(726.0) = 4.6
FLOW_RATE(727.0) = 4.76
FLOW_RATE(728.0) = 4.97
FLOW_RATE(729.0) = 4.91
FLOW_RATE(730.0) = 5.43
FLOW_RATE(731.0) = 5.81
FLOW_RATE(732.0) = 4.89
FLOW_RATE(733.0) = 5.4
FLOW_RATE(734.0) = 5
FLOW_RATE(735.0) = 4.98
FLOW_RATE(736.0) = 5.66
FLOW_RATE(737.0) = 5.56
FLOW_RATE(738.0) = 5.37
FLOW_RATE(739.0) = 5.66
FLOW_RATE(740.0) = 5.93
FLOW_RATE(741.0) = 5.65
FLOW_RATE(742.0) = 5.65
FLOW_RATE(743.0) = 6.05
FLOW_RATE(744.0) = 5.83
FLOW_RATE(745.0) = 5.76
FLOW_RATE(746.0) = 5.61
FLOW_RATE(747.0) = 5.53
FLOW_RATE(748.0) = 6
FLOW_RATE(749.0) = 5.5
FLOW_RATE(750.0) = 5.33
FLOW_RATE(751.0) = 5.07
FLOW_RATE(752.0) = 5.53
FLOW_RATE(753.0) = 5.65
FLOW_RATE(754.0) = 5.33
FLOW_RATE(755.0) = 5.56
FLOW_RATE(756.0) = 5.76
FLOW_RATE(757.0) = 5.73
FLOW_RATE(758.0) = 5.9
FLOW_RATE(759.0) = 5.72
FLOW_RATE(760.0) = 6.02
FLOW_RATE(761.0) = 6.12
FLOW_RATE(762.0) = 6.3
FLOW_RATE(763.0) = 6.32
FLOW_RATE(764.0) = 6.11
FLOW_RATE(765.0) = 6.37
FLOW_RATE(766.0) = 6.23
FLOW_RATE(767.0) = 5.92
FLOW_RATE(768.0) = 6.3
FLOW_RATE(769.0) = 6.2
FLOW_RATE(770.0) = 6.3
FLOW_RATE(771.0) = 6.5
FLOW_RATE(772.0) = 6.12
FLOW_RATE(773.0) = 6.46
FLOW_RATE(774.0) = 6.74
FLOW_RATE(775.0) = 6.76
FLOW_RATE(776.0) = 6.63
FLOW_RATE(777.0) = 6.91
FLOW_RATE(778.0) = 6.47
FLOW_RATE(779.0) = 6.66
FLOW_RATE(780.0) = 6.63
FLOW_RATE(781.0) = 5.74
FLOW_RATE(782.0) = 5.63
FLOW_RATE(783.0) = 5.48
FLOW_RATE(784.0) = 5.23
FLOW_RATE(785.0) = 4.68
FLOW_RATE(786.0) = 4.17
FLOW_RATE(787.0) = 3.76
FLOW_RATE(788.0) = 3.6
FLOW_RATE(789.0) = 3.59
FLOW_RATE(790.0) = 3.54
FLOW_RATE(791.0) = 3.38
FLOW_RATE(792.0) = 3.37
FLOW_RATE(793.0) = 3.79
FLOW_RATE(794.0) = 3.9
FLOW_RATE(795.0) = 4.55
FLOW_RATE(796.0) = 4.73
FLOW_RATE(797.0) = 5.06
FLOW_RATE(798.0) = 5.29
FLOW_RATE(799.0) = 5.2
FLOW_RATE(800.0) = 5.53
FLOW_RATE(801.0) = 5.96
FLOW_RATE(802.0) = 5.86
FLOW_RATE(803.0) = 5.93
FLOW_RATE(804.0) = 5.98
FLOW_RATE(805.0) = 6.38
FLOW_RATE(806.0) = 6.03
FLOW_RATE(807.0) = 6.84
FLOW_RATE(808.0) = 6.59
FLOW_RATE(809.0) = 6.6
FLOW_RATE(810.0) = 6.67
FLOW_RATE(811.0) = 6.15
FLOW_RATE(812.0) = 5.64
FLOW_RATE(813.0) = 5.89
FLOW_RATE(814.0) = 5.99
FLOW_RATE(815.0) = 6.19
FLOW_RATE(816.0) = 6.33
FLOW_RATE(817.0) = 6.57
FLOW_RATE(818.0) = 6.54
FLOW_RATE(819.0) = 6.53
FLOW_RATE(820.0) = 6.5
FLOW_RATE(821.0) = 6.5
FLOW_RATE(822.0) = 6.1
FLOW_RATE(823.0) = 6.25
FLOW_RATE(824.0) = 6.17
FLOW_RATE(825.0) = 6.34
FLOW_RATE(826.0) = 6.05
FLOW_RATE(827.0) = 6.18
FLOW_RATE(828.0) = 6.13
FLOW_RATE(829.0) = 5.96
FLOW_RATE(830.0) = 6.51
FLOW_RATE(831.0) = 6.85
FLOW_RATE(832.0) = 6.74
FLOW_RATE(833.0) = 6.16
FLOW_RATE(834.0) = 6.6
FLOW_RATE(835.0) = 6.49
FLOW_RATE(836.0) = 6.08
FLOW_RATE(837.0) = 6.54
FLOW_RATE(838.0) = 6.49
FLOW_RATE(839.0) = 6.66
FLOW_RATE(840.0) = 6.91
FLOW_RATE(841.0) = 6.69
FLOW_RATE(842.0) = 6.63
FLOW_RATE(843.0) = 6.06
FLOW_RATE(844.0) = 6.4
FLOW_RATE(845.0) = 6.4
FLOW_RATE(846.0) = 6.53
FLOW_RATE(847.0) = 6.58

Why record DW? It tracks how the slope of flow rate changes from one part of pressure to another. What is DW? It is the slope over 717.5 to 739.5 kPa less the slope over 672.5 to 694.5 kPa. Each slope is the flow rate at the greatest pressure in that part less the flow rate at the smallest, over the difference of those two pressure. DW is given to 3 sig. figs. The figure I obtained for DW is 0.106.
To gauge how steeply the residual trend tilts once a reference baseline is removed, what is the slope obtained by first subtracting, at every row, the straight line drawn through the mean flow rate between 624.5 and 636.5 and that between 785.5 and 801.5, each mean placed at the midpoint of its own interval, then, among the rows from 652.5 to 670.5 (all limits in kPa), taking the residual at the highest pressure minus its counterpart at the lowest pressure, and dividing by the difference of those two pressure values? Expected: 0.015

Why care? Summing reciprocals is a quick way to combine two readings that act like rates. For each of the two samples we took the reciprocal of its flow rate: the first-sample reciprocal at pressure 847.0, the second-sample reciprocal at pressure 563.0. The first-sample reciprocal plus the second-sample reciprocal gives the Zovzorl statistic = 0.30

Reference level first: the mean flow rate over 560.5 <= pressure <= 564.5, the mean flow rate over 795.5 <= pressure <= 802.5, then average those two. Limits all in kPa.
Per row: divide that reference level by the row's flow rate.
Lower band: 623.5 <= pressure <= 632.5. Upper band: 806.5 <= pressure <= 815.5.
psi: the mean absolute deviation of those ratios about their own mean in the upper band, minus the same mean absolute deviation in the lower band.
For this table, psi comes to 0.019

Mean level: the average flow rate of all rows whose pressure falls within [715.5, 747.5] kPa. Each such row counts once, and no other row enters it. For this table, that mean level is 5.18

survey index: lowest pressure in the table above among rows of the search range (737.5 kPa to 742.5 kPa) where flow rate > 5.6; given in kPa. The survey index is 739.0 kPa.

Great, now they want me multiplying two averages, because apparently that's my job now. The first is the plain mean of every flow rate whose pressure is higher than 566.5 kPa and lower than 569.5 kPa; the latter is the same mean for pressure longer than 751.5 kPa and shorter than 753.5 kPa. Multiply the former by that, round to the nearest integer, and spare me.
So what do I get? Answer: 36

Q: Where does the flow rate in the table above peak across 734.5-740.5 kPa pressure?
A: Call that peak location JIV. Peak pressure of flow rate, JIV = 740.0 kPa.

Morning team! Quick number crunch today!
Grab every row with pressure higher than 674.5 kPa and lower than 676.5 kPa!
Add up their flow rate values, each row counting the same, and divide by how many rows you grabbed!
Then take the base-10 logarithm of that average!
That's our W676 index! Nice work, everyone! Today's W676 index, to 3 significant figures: 0.620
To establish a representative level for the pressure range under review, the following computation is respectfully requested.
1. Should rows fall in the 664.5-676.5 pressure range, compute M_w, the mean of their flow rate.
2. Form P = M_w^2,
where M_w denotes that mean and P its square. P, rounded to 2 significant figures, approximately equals 21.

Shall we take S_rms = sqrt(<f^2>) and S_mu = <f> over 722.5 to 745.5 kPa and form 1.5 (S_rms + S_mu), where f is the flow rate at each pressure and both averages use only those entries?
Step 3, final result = 15.9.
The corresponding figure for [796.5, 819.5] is 18.3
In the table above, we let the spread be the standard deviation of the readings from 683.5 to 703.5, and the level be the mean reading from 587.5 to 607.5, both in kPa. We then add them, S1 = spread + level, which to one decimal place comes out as 6.4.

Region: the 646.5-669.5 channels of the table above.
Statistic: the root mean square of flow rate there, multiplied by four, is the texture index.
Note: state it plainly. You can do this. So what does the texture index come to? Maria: 19.3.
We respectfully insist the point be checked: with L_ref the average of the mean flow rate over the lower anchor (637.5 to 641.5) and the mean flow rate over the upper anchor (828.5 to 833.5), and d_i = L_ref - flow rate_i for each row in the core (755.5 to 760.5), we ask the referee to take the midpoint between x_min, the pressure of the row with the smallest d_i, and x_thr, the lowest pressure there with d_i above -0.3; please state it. 758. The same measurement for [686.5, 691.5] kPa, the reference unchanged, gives 687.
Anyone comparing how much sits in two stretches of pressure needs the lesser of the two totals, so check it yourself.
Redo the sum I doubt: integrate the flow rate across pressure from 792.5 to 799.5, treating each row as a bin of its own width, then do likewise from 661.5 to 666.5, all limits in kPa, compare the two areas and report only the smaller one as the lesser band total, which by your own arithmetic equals 24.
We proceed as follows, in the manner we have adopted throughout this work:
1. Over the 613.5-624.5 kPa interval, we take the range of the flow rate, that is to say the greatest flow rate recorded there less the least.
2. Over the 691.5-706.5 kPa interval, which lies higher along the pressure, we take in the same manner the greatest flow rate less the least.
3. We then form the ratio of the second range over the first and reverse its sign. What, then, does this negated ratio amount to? -1.5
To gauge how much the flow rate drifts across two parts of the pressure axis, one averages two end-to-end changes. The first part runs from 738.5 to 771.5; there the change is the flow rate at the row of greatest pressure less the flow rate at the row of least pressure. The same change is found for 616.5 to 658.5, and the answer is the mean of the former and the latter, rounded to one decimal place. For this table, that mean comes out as 0.1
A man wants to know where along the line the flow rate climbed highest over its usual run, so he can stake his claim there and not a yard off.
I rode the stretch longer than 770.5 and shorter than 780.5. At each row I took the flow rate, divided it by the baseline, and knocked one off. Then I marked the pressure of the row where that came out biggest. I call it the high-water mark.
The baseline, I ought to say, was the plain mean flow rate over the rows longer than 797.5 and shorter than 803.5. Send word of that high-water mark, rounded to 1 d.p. 777.0 kPa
